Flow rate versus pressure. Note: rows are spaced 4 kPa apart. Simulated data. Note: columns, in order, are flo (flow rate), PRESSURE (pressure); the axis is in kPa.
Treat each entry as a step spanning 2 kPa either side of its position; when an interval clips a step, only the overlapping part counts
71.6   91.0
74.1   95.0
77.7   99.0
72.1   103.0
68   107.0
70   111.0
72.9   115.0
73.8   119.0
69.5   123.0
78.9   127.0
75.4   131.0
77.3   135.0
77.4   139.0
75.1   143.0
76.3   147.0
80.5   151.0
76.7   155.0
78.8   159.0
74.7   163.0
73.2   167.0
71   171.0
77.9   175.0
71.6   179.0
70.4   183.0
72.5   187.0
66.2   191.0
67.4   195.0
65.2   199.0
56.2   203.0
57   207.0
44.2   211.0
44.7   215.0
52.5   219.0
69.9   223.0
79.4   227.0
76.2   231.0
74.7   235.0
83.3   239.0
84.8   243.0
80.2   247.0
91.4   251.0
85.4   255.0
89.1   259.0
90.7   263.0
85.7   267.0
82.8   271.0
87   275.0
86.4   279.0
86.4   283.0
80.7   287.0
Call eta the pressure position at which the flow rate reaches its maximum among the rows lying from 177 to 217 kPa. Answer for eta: 187.0 kPa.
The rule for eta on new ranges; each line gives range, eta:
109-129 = 127.0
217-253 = 251.0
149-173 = 151.0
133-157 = 151.0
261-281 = 263.0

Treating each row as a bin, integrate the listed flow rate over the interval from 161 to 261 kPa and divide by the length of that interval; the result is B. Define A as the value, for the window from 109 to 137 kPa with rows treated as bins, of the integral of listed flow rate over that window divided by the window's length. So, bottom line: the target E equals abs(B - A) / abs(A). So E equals 0.0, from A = 74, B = 71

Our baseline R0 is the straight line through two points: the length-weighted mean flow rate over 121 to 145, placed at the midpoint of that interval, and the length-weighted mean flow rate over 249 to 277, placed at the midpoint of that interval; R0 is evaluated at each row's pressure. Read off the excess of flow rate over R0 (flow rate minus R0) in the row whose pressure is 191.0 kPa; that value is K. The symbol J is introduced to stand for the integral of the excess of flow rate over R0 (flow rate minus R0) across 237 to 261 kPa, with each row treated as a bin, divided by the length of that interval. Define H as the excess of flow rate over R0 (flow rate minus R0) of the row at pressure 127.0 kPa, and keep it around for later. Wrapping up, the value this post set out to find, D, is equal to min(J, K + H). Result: -11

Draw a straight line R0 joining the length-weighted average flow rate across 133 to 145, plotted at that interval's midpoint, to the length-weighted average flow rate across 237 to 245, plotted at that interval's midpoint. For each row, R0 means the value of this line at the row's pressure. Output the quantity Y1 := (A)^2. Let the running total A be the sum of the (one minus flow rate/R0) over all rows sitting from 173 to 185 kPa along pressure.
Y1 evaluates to 0.055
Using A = 0.2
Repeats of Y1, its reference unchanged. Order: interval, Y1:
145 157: 0.000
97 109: 0.003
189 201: 0.287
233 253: 0.006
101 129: 0.063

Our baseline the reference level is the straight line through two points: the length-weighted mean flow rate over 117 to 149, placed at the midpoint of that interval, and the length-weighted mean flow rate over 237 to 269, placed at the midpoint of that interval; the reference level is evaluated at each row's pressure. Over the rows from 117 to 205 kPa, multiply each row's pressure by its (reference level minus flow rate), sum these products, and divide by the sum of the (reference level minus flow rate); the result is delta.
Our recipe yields 191.0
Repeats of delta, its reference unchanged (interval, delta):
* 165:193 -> 181.6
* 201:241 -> 215.0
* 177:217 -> 203.0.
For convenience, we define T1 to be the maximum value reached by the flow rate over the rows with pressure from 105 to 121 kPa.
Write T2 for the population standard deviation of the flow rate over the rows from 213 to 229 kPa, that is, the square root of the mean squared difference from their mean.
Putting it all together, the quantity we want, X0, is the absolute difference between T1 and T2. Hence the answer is 60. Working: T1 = 73.8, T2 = 14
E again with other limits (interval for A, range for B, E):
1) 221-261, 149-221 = 0.2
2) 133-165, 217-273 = 0.0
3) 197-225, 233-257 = 0.5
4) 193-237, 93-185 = 0.2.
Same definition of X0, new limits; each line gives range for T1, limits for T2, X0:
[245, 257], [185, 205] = 86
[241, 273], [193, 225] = 82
